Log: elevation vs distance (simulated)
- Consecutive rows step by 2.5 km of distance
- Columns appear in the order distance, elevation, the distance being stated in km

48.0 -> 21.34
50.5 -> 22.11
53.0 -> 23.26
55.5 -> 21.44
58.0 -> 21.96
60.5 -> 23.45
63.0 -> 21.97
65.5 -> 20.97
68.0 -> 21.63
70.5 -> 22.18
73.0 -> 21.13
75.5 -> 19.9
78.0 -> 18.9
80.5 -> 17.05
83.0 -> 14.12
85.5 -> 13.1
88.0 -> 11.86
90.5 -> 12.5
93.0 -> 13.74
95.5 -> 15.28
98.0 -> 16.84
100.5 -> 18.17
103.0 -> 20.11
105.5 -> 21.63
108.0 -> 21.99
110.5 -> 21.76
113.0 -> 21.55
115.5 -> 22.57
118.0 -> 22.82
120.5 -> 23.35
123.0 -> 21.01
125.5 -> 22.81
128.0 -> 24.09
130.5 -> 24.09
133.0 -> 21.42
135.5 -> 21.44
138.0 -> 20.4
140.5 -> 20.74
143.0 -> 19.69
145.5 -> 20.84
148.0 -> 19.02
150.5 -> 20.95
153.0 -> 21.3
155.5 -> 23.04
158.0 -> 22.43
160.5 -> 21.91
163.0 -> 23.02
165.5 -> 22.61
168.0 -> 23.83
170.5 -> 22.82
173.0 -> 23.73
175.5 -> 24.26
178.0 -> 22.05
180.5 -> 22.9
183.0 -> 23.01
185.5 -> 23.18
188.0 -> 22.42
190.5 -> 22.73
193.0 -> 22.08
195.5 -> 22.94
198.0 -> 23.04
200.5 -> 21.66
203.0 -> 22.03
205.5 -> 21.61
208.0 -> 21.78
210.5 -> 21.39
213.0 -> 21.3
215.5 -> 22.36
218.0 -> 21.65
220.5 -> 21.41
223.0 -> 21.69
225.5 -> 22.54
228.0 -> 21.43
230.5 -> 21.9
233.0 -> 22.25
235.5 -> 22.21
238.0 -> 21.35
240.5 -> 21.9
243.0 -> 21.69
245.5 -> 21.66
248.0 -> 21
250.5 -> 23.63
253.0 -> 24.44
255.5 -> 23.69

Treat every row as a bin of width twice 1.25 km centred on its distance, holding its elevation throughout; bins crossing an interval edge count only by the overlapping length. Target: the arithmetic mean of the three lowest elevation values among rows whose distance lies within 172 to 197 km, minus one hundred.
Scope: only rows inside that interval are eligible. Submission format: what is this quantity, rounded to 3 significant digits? -77.8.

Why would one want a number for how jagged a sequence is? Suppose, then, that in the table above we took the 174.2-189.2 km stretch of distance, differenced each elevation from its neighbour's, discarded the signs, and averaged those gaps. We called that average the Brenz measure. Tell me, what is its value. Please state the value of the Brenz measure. 0.8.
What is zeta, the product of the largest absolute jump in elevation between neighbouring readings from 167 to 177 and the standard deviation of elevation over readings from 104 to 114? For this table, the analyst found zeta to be 0.2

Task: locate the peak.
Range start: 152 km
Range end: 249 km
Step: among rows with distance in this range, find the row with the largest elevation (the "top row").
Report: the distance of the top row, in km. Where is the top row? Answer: 175.5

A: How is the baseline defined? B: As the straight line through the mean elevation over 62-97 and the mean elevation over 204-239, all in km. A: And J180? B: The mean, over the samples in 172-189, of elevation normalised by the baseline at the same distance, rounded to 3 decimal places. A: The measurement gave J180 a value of 1.125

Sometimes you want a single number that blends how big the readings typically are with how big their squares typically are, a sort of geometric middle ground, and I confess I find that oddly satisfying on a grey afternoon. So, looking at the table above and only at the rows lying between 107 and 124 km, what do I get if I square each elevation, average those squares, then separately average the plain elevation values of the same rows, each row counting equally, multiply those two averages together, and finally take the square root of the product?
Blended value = 104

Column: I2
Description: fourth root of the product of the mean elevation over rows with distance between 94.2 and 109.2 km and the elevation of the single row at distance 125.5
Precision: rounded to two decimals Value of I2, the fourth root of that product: 4.56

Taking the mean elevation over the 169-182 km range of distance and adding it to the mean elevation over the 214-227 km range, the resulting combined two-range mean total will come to 45.1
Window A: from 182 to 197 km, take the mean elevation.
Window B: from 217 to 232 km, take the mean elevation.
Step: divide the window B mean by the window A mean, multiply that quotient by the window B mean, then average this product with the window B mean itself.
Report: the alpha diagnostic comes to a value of 21.3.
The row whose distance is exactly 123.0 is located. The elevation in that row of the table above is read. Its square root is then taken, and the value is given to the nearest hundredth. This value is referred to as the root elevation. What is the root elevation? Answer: 4.58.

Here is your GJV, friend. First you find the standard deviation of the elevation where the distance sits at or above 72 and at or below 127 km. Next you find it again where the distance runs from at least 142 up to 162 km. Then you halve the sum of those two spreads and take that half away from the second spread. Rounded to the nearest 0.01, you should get -1.23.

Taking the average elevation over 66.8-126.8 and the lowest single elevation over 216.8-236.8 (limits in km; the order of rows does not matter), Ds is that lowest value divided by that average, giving 1.13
